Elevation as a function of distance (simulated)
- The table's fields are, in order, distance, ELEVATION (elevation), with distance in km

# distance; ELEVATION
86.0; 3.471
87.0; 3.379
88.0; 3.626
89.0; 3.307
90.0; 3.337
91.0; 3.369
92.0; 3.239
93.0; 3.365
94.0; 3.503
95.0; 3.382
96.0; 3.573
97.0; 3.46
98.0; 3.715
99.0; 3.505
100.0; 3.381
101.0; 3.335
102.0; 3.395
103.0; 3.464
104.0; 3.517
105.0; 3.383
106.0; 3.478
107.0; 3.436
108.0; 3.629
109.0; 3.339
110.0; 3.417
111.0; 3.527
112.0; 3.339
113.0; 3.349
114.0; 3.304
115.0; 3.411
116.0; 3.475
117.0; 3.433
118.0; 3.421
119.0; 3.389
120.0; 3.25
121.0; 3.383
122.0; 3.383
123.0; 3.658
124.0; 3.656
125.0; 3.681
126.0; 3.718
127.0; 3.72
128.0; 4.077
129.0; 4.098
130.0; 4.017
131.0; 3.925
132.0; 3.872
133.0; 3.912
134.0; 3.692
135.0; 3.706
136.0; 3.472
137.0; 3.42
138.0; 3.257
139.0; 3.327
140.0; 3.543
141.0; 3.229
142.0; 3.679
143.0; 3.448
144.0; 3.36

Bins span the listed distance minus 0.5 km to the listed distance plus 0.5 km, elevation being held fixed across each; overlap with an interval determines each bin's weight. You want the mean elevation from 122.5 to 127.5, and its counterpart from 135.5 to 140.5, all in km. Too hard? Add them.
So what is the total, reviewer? 7.09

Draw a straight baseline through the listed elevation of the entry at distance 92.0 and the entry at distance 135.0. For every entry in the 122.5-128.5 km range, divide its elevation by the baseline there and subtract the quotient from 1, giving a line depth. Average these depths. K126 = -0.04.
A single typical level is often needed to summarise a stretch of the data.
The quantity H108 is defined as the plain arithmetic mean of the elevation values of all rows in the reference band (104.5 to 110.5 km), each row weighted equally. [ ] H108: 3.45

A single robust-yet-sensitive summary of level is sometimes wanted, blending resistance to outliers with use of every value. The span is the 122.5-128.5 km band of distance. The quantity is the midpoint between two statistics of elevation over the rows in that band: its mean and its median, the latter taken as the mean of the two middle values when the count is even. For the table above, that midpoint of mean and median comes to 3.73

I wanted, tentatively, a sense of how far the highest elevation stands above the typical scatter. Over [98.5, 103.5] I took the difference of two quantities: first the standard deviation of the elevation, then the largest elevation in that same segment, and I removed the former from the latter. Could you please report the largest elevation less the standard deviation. 3.44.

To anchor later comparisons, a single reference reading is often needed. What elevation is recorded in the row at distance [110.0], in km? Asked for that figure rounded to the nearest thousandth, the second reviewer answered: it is 3.417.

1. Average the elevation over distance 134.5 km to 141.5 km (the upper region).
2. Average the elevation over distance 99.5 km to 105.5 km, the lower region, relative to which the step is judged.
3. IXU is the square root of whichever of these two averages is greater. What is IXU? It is 1.85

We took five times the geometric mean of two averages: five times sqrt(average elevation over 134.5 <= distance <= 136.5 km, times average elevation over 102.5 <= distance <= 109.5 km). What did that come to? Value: 17.6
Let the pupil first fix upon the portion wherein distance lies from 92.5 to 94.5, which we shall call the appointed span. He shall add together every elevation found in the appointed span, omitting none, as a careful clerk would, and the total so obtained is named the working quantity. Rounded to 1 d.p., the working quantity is 6.9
